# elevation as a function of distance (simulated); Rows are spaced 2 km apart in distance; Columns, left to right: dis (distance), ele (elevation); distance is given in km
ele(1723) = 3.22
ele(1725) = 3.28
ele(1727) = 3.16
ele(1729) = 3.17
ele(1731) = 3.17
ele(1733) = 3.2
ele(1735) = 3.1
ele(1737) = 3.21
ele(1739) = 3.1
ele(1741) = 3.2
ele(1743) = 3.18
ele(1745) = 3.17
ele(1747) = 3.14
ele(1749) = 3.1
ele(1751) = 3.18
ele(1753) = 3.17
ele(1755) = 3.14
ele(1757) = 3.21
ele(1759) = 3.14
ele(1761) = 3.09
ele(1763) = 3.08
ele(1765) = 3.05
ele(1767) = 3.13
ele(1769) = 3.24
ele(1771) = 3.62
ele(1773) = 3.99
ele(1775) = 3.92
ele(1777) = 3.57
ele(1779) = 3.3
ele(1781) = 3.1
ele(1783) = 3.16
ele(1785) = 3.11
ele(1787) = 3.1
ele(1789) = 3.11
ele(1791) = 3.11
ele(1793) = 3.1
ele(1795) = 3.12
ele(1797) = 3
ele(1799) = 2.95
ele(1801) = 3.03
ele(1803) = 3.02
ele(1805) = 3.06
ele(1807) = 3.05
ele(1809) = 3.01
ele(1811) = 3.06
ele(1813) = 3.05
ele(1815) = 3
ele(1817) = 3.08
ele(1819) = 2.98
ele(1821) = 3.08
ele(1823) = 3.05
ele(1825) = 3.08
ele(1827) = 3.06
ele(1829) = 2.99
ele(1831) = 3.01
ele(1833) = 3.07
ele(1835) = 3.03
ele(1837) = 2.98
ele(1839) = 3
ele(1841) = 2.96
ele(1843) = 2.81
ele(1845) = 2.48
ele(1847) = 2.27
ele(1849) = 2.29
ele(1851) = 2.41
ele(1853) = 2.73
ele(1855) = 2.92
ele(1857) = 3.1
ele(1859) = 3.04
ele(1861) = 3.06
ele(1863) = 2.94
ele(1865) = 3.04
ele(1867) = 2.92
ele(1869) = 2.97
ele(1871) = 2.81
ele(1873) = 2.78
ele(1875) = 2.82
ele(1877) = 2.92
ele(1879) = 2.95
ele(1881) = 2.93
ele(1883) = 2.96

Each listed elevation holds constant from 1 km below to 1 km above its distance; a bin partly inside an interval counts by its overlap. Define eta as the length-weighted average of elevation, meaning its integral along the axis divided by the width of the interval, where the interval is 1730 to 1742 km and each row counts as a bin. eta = 3.16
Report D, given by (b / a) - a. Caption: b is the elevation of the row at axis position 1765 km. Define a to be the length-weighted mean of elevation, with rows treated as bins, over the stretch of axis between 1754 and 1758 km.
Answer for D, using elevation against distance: -2.21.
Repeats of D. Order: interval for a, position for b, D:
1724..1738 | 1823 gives -2.23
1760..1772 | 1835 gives -2.26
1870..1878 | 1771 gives -1.55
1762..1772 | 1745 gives -2.24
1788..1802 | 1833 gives -2.06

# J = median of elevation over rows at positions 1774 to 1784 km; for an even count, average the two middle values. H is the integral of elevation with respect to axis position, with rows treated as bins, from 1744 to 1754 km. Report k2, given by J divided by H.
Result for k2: 0.105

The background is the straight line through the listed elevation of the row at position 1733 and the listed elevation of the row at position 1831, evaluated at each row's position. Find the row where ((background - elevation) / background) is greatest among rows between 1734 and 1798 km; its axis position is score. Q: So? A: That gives 1735 km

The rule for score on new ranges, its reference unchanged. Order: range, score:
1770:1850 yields 1847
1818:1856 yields 1847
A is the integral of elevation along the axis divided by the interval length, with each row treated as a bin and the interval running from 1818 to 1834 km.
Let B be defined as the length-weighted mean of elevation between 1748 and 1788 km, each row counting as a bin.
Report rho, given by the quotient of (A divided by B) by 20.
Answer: 0.0465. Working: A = 3.04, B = 3.27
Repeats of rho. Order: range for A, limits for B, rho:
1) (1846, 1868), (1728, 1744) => 0.0441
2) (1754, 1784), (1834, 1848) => 0.0594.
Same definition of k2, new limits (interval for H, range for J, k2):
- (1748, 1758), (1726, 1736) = 0.100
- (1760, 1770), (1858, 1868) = 0.097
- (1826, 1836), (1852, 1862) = 0.100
